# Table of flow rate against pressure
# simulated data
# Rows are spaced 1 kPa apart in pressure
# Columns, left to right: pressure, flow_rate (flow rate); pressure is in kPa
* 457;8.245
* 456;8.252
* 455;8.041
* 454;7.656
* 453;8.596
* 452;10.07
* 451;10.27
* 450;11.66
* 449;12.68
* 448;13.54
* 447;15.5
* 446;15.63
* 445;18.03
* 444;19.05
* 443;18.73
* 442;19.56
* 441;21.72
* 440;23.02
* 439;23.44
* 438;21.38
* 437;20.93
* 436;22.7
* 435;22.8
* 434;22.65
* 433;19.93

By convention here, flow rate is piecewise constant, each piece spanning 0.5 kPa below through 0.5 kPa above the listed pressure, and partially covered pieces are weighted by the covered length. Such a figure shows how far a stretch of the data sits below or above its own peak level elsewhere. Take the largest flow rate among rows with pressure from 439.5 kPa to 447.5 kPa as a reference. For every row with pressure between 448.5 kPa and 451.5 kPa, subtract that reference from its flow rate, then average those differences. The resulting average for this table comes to -11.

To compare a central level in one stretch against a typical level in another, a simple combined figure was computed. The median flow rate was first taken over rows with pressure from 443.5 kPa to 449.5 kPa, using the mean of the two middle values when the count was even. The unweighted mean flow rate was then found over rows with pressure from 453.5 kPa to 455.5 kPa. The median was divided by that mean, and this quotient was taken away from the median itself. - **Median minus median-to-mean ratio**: 14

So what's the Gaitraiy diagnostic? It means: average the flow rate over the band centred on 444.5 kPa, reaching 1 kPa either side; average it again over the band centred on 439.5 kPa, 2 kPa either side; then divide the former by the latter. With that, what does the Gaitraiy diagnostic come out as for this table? 0.83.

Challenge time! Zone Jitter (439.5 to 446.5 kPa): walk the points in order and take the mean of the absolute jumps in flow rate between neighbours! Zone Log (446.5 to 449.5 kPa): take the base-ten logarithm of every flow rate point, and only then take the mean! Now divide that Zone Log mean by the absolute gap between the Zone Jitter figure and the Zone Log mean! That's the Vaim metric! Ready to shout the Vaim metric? 5.8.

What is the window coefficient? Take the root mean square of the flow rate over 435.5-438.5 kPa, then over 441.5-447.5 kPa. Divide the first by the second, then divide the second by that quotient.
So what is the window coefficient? 15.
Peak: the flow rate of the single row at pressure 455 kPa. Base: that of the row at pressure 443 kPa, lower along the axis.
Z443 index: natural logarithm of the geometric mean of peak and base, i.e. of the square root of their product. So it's 2.51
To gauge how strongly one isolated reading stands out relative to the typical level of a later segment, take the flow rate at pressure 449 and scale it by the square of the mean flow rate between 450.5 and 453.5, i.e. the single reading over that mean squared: 0.14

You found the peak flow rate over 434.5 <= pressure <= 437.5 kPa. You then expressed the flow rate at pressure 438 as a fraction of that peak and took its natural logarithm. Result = -0.064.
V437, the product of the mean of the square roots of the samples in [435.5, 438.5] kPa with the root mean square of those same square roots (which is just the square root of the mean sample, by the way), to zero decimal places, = 22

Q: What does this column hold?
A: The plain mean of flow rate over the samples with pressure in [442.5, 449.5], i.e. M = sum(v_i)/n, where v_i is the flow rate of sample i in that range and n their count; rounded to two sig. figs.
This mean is 16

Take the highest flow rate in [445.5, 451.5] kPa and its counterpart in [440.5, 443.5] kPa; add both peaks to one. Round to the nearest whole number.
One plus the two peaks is 38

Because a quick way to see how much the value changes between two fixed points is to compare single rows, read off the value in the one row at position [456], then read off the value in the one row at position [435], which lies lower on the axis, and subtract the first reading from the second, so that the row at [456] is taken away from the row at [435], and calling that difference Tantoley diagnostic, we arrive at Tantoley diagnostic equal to 15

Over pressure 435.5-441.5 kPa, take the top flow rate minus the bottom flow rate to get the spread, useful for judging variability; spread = 2.5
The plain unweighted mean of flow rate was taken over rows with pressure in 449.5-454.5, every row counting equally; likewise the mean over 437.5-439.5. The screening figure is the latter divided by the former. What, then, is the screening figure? 2.3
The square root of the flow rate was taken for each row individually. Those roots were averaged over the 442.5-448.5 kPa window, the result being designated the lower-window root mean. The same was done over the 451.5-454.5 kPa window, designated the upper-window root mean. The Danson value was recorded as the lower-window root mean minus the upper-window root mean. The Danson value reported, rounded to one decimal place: 1.1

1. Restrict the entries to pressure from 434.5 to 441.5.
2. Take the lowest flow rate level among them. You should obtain 20.93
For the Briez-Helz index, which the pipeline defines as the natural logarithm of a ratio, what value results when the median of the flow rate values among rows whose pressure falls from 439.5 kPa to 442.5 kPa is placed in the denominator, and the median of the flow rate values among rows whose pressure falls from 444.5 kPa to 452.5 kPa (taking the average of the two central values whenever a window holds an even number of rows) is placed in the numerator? -0.50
